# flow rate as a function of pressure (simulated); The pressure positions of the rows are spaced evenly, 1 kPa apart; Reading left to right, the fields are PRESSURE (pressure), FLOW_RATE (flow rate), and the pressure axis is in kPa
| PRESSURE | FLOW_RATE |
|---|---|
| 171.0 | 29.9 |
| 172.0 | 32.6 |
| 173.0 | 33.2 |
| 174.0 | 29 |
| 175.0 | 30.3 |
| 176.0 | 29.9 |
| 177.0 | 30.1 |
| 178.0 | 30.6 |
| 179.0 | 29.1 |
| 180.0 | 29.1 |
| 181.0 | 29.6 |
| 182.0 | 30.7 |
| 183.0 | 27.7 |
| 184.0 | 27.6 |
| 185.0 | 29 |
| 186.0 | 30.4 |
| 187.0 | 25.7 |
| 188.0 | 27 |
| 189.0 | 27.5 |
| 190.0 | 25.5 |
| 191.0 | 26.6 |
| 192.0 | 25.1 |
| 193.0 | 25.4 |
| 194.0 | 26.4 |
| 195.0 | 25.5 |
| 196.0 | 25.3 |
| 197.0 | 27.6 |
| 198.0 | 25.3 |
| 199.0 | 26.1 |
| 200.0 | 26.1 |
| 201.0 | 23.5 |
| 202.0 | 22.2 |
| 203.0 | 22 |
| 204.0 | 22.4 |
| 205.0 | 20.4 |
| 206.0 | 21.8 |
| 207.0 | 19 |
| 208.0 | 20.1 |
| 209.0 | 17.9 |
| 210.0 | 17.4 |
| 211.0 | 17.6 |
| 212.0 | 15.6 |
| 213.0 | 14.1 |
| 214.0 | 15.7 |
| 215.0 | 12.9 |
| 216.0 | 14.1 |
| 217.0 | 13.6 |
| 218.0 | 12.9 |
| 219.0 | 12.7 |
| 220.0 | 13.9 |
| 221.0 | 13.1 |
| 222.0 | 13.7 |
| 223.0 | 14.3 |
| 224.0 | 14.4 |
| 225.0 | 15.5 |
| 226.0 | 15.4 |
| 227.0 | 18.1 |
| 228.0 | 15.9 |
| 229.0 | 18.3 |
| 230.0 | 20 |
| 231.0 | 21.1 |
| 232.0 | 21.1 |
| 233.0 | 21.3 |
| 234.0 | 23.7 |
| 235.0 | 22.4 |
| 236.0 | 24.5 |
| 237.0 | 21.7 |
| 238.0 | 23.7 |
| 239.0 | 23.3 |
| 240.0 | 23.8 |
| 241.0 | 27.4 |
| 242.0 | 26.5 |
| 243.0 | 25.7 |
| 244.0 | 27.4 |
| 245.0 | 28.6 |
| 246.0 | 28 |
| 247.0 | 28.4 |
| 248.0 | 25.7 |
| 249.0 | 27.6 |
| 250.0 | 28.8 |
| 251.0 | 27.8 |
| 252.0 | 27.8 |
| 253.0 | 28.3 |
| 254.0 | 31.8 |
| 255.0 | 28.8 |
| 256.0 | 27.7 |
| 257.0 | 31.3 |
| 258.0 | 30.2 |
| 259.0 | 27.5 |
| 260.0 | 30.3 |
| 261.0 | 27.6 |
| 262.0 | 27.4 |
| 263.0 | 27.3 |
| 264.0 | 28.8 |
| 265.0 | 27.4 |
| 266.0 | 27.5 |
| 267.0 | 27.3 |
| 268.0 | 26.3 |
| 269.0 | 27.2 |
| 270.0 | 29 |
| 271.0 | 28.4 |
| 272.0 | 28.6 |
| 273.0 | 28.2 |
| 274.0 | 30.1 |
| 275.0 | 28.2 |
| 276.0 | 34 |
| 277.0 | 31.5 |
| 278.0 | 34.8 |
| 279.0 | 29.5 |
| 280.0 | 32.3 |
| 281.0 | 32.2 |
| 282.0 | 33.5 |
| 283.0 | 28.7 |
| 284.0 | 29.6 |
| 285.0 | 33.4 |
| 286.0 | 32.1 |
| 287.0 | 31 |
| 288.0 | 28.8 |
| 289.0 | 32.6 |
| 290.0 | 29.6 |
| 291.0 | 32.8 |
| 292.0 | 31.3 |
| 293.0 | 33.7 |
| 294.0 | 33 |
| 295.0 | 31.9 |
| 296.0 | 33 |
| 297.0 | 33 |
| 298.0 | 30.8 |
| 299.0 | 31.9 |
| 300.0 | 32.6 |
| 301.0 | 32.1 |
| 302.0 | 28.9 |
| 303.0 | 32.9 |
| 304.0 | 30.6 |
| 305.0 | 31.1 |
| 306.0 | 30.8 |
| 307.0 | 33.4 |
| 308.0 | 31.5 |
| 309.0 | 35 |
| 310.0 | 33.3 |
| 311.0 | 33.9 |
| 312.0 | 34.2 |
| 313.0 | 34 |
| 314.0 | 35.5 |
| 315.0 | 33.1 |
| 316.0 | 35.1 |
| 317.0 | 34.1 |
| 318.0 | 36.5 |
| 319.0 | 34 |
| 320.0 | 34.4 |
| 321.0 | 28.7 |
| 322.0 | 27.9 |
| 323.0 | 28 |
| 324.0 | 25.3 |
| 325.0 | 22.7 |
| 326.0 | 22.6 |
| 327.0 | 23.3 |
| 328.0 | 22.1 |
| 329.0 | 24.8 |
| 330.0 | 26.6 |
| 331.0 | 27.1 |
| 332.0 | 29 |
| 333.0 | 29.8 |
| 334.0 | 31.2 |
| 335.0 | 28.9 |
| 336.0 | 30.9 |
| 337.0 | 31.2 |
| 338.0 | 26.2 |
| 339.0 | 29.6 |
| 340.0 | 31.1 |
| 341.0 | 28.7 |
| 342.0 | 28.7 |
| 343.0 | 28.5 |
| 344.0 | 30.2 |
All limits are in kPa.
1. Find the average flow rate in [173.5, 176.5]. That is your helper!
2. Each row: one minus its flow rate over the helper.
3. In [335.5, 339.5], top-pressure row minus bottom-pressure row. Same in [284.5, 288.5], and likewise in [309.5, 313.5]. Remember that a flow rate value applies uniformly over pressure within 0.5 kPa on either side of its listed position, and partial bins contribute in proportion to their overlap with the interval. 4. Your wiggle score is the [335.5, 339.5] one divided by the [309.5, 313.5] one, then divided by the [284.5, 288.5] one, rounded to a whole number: -12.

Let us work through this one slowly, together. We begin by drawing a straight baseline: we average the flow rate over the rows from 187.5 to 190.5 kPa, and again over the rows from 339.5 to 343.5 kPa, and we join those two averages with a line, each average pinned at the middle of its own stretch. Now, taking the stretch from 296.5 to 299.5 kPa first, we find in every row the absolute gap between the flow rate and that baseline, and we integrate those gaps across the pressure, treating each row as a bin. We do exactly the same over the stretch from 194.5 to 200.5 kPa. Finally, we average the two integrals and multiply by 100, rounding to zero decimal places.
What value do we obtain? 836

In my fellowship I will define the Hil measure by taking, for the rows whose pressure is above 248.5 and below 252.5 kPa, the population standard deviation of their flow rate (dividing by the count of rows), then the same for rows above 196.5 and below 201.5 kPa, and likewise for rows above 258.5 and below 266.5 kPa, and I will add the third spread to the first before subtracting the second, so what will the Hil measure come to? 0.1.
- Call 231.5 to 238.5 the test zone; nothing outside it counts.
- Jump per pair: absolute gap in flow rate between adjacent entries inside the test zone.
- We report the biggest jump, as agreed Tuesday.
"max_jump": 2.8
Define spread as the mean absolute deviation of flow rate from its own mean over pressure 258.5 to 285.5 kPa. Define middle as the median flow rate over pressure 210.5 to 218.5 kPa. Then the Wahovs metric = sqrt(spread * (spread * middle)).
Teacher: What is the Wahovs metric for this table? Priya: 7.4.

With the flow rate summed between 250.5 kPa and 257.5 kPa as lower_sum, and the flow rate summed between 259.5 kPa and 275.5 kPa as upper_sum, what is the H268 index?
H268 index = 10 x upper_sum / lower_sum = 22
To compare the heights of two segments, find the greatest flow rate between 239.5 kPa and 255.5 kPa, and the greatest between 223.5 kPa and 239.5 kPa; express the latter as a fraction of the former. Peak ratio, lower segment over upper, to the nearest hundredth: 0.77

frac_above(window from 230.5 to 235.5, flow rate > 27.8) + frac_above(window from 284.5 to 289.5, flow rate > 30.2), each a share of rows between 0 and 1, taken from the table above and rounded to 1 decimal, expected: 0.8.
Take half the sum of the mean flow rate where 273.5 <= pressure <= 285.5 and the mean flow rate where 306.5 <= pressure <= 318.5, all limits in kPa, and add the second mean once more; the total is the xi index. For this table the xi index 67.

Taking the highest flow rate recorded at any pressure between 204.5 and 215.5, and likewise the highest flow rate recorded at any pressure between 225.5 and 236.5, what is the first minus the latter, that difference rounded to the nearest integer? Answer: -3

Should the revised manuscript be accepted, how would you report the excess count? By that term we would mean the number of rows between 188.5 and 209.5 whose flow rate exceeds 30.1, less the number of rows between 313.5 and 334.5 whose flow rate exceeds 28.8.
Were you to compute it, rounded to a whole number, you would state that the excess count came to -10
